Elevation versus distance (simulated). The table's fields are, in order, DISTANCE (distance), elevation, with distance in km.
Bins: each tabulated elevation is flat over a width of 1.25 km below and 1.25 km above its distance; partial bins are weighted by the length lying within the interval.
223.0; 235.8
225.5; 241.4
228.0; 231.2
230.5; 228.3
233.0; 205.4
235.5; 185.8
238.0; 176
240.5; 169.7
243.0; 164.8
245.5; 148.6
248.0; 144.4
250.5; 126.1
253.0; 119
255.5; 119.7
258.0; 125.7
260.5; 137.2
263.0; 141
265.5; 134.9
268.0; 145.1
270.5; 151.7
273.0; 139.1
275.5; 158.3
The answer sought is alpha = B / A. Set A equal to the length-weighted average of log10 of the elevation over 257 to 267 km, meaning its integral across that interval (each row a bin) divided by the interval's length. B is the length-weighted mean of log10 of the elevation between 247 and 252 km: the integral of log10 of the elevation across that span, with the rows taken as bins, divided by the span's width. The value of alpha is 1.00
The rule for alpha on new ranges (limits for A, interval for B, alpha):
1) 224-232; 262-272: 0.91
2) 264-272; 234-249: 1.03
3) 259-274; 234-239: 1.05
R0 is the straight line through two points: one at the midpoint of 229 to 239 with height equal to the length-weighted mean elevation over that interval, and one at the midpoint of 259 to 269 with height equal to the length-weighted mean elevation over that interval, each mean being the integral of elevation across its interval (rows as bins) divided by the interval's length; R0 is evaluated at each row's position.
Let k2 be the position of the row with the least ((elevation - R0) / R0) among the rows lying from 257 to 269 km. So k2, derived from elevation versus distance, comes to 258.0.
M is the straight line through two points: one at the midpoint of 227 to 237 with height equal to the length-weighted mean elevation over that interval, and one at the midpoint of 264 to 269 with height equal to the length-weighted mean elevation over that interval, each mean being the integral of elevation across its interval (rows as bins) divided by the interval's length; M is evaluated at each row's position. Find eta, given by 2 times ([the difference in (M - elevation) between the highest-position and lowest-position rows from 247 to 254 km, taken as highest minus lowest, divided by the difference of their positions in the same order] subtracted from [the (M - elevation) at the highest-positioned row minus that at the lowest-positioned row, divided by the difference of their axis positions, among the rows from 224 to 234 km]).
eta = -1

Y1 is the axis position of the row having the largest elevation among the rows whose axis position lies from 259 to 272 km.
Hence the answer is 270.5 km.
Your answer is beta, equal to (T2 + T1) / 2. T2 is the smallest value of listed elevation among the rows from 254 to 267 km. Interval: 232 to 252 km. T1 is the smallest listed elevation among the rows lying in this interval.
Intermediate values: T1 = 126.1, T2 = 119.7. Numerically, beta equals 123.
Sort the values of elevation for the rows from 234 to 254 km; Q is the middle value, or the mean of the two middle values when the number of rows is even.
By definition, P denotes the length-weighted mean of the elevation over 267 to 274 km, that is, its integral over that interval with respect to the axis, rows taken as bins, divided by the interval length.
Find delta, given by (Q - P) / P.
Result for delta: 0.08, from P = 146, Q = 157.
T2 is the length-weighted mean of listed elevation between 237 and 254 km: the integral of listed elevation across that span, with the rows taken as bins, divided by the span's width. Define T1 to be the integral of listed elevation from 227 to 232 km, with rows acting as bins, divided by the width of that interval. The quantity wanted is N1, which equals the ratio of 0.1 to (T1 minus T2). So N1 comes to 0.001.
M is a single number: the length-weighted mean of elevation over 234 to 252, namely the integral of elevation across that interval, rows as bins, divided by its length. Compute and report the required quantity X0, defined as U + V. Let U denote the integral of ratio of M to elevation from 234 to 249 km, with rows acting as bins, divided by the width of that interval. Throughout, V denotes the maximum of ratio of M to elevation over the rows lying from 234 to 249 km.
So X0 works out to 2.1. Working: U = 0.97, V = 1.10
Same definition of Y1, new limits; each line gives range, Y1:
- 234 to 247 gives 235.5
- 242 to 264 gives 243.0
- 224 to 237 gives 225.5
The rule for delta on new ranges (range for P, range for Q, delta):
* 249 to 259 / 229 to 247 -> 0.43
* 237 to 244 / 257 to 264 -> -0.19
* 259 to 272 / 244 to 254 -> -0.04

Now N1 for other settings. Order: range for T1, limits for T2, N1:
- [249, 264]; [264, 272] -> -0.006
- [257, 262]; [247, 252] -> -0.057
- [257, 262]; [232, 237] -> -0.002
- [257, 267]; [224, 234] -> -0.001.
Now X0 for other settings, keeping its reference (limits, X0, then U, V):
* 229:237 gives 1.6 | 0.78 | 0.86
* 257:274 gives 2.4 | 1.15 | 1.27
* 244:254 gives 2.5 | 1.19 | 1.34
